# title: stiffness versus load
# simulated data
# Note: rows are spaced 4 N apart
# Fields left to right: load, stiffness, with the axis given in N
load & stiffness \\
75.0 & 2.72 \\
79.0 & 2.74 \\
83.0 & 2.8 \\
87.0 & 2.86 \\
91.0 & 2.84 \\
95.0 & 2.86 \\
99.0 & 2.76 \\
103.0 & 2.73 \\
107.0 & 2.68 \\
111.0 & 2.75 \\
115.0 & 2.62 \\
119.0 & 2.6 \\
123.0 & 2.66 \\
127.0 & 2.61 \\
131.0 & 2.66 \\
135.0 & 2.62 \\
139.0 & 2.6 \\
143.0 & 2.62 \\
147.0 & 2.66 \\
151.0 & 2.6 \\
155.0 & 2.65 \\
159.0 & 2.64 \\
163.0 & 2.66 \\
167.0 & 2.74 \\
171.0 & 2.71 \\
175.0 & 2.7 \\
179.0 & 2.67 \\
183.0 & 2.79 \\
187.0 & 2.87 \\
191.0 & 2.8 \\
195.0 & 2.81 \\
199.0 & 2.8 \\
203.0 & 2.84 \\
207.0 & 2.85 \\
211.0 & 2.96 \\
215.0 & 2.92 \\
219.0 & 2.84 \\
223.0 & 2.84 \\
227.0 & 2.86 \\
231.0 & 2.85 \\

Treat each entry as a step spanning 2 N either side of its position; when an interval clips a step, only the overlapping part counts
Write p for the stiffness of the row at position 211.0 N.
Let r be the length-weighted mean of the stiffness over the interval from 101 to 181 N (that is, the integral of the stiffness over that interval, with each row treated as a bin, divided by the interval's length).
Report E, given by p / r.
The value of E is 1.11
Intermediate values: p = 2.96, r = 2.66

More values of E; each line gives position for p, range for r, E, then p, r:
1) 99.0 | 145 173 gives 1.04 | 2.76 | 2.67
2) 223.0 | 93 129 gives 1.05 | 2.84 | 2.70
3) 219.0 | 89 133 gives 1.05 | 2.84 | 2.71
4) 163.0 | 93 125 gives 0.98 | 2.66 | 2.71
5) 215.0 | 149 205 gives 1.07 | 2.92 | 2.73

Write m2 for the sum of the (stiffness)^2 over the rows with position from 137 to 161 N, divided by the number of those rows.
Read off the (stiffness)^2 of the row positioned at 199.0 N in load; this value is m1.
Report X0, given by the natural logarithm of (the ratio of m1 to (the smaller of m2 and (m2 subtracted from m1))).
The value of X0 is 2.13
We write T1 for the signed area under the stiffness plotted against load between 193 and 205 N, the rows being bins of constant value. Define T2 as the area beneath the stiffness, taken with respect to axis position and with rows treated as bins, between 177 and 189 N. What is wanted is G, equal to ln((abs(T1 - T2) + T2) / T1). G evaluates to 0.00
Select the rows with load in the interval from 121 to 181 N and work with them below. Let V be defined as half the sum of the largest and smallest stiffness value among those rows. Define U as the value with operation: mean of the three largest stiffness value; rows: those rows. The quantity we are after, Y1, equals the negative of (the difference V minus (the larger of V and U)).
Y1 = 0.05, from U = 2.72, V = 2.670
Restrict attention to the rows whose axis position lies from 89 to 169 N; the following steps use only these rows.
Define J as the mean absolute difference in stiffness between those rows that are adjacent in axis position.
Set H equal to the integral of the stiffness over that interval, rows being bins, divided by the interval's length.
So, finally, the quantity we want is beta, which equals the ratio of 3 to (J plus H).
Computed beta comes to 1.10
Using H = 2.68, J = 0.048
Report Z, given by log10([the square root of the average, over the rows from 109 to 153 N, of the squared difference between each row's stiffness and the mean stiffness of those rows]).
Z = -1.37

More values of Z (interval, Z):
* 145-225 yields -1.00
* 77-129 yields -1.05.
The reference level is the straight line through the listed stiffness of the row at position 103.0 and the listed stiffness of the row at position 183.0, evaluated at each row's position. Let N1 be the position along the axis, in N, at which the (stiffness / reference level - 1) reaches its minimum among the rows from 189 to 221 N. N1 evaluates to 199.0 N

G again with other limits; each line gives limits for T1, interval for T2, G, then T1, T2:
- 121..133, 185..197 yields 0.13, 31.7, 33.9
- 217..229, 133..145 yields 0.00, 34.2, 31.4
